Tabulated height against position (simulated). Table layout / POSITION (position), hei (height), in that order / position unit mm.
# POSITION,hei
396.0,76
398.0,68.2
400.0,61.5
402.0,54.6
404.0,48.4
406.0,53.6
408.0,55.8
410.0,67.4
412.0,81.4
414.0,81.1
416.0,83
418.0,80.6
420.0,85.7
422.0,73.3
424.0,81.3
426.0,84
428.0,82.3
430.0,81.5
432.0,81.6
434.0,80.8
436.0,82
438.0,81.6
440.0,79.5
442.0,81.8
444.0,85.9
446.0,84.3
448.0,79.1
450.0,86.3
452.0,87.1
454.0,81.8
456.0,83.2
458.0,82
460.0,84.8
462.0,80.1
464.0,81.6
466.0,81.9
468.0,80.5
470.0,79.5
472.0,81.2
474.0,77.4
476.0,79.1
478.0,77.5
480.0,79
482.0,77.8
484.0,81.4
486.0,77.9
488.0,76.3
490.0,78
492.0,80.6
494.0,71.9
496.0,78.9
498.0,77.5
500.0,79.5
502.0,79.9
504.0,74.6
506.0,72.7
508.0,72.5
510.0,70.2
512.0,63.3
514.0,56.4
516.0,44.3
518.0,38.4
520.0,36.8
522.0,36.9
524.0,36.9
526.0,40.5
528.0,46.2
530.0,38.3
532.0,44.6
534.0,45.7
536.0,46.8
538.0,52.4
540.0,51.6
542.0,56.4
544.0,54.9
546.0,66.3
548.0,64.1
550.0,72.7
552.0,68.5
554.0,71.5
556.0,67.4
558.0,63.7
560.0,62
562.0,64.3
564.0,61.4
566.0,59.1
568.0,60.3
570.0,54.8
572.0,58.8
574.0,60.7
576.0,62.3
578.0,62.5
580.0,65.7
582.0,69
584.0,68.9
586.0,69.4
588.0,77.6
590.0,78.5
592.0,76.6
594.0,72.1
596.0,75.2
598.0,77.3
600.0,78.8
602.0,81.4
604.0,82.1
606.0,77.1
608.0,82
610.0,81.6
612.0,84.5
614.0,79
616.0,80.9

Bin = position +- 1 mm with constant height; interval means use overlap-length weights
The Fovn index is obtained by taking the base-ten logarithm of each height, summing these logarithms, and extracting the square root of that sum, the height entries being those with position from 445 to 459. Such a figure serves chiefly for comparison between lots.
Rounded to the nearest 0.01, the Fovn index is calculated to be 3.67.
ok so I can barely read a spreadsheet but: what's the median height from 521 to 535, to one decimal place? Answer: 40.5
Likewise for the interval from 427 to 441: 81.6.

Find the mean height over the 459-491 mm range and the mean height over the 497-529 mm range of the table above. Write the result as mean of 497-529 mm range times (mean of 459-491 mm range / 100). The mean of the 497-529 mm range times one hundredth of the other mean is 46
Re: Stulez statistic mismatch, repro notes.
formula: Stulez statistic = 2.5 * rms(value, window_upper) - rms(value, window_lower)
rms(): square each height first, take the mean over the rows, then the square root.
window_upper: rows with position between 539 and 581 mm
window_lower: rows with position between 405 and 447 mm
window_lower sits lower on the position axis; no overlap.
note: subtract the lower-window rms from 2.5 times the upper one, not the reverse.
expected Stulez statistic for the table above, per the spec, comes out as 77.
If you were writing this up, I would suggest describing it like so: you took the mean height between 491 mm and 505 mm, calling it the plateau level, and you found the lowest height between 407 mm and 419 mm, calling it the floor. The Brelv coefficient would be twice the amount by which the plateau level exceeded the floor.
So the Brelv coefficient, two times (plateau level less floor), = 44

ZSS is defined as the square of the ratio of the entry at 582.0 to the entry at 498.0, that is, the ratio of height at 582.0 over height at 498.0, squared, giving 0.79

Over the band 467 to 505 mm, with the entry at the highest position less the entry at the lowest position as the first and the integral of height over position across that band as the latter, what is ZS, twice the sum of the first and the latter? 5942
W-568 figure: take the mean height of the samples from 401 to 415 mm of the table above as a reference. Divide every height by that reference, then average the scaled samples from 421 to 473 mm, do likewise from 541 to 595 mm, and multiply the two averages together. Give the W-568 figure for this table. 1.34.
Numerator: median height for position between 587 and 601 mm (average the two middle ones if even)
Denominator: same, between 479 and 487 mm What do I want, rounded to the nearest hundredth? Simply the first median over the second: 0.99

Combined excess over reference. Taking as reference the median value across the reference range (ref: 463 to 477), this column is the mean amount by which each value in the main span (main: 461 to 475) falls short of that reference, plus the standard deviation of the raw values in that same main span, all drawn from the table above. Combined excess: 2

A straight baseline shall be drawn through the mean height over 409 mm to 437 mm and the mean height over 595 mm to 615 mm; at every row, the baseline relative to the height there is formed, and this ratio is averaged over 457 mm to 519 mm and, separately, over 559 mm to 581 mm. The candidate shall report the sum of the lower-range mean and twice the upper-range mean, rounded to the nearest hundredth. 3.73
